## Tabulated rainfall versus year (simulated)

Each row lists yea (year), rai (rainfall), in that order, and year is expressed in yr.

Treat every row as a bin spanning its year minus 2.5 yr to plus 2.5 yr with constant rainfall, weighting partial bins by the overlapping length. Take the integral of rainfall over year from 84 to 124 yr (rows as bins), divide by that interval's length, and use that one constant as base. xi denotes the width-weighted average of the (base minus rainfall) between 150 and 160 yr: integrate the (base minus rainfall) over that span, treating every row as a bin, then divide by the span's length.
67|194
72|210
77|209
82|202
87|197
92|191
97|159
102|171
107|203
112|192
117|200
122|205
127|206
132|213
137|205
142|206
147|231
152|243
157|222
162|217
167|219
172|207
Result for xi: -41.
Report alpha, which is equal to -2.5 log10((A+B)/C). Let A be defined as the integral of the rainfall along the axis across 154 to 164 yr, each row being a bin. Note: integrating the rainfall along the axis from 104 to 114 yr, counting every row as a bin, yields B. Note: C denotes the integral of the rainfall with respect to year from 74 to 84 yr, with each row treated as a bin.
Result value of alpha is -0.77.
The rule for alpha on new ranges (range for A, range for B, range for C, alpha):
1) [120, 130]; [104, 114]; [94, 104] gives -0.96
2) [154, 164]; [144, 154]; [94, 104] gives -1.10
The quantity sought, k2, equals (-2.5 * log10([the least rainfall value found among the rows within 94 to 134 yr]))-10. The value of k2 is -15.5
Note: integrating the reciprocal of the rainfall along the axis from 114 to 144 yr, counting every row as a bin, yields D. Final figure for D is 0.146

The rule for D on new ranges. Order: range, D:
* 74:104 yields 0.160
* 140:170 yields 0.135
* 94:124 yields 0.161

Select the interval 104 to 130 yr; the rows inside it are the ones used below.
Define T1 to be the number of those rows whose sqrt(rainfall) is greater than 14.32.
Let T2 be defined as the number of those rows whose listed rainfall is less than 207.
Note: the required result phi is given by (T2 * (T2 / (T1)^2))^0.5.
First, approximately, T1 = 1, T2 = 5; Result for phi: 5.0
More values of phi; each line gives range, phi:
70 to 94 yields 1.5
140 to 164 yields 0.2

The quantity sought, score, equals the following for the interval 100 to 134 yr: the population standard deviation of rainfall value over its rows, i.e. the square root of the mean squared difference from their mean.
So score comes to 12.7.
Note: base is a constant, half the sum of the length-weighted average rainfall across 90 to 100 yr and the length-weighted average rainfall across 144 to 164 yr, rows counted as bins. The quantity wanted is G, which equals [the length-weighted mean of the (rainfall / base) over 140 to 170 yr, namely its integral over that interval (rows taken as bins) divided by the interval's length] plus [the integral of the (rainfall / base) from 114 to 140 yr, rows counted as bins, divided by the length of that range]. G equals 2.13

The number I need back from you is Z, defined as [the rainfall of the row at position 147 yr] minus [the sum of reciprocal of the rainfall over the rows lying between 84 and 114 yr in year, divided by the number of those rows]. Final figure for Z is 231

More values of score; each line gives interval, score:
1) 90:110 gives 17.1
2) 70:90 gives 5.3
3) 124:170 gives 12.0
